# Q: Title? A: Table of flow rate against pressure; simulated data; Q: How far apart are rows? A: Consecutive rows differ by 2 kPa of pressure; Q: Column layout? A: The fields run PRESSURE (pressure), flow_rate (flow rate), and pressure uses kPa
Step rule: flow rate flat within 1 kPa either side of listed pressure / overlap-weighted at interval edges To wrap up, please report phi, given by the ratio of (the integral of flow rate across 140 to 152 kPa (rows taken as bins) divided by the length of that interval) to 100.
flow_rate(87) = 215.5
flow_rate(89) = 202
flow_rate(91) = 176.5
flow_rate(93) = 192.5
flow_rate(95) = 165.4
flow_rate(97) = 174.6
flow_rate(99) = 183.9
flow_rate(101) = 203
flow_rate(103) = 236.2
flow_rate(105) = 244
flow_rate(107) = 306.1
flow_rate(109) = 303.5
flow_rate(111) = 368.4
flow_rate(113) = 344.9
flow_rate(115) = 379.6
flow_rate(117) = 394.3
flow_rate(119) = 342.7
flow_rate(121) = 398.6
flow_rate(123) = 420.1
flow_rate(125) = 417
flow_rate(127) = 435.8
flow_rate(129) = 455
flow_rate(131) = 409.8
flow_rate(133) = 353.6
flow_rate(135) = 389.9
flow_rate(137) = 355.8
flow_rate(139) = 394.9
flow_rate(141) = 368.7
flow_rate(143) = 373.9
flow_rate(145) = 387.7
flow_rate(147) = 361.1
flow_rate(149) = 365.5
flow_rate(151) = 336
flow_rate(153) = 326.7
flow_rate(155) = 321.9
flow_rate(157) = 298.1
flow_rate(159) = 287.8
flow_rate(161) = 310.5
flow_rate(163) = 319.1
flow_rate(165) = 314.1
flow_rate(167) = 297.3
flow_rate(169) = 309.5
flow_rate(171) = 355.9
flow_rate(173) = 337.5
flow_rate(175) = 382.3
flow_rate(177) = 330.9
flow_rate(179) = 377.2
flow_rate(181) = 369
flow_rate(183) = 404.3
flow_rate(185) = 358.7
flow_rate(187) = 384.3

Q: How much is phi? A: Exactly 3.7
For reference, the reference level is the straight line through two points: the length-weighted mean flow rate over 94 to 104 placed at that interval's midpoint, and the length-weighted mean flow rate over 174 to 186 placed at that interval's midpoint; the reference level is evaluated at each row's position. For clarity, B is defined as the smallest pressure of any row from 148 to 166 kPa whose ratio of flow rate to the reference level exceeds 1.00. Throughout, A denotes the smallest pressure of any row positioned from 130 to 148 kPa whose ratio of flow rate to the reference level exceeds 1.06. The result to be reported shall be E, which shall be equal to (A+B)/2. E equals 140 kPa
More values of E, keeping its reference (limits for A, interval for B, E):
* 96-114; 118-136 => 111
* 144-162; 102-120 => 124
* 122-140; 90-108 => 107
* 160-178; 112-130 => 144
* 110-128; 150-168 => 131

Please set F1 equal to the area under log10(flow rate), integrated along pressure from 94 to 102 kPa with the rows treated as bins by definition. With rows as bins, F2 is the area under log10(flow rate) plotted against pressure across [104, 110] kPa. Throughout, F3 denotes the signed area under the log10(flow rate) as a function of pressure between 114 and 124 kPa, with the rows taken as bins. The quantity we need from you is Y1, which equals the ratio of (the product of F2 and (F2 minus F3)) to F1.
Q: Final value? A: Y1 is -9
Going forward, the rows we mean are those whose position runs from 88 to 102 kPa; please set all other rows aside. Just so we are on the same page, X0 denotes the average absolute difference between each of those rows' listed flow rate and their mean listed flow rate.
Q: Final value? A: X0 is 12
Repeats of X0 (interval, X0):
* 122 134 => 22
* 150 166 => 12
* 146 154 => 16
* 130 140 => 21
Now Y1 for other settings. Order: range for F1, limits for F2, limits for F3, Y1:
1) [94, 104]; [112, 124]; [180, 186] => 21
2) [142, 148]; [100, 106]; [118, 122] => 4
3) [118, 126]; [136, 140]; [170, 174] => 0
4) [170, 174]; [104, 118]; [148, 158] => 35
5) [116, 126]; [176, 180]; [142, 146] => 0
